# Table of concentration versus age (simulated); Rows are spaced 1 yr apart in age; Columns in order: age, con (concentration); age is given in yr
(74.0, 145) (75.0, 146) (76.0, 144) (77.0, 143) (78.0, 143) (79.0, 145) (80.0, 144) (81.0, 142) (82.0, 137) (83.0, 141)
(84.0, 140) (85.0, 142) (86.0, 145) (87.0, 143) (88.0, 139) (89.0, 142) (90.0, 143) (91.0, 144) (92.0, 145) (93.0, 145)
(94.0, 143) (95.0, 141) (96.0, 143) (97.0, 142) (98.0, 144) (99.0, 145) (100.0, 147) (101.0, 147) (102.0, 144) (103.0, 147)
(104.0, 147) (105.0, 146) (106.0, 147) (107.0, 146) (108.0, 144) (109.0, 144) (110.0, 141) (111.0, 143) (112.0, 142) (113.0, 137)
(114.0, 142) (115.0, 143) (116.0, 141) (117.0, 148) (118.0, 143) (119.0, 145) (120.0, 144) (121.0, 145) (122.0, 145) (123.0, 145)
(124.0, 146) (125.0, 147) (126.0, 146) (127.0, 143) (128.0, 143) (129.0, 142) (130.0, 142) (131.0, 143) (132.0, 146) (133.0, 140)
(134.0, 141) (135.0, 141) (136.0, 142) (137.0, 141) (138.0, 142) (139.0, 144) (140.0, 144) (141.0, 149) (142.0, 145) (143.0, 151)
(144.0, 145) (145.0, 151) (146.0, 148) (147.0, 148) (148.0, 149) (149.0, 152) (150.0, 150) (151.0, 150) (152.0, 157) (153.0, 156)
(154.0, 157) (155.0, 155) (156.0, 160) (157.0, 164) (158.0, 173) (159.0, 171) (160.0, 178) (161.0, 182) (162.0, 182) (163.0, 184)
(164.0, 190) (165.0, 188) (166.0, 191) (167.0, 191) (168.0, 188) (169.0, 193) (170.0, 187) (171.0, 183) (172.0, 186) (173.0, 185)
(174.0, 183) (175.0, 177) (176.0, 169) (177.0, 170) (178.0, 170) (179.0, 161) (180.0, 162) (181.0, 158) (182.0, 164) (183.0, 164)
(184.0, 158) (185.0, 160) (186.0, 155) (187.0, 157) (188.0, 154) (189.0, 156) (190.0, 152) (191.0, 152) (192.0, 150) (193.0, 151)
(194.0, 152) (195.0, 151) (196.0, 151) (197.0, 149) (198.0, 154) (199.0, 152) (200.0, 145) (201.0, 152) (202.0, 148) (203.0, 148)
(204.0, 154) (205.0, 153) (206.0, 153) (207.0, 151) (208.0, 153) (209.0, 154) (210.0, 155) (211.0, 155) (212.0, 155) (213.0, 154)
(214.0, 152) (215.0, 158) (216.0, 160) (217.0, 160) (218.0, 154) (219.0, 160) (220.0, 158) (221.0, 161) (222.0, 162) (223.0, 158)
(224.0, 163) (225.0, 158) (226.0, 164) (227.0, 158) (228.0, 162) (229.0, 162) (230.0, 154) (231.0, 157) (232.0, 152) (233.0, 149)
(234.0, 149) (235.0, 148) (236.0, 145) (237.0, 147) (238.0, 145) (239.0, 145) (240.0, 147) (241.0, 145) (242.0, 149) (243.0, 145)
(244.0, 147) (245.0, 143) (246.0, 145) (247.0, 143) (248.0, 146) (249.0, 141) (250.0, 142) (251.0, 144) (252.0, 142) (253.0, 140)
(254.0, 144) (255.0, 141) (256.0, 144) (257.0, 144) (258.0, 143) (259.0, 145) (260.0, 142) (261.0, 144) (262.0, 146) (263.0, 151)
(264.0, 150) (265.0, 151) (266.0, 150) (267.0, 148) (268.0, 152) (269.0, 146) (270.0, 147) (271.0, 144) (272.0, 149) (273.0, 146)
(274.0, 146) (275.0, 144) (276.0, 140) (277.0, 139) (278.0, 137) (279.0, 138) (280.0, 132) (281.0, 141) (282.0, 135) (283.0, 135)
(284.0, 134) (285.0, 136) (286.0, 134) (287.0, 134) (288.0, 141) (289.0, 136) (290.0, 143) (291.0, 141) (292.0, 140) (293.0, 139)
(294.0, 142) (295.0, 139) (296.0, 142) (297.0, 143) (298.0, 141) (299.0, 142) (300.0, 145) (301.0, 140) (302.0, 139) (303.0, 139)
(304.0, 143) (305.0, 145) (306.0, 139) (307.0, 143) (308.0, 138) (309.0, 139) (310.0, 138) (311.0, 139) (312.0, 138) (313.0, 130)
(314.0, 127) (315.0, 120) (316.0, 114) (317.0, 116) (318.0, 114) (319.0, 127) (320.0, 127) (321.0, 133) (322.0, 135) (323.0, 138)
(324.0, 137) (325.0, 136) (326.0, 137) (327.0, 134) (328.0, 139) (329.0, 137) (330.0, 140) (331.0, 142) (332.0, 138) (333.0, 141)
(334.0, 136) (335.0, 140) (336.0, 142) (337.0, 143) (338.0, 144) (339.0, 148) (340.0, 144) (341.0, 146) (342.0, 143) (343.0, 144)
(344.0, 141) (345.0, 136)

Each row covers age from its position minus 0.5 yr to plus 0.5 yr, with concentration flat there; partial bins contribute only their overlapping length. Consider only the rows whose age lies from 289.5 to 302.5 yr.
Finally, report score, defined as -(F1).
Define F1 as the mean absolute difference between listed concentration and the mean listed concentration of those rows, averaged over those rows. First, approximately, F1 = 1.5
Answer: -1.5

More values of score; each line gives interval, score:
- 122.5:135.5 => -2.0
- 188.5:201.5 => -1.7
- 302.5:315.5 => -5.1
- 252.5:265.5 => -2.8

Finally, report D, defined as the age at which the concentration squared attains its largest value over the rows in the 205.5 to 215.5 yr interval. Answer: 215.0 yr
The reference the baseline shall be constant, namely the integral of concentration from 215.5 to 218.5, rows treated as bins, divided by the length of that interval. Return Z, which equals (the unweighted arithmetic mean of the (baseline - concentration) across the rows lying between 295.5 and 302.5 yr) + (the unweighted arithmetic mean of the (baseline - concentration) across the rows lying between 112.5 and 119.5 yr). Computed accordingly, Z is 32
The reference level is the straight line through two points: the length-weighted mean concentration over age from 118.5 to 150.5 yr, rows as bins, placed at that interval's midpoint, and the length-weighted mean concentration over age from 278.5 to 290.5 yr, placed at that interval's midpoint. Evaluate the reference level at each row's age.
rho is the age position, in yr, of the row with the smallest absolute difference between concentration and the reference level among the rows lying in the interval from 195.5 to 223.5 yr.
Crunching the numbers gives 200.0 yr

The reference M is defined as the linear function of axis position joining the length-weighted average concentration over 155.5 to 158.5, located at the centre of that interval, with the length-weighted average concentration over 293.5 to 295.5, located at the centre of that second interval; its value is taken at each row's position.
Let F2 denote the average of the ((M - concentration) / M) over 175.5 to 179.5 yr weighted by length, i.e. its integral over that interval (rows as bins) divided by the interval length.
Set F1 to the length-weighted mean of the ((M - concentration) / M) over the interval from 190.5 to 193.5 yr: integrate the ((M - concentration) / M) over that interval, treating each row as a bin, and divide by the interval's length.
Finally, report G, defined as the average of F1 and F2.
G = 0.009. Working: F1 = 0.05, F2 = -0.03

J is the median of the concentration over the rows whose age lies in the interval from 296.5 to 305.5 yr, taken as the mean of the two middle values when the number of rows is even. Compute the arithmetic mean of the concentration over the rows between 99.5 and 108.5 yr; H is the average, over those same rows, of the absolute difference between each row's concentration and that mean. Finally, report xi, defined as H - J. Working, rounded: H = 1.0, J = 142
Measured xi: -141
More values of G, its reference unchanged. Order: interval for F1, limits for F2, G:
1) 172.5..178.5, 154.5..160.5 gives -0.045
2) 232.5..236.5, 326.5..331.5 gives -0.003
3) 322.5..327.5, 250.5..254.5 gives 0.014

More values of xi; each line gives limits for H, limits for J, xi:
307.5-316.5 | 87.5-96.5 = -135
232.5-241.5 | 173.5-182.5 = -168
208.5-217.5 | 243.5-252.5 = -141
